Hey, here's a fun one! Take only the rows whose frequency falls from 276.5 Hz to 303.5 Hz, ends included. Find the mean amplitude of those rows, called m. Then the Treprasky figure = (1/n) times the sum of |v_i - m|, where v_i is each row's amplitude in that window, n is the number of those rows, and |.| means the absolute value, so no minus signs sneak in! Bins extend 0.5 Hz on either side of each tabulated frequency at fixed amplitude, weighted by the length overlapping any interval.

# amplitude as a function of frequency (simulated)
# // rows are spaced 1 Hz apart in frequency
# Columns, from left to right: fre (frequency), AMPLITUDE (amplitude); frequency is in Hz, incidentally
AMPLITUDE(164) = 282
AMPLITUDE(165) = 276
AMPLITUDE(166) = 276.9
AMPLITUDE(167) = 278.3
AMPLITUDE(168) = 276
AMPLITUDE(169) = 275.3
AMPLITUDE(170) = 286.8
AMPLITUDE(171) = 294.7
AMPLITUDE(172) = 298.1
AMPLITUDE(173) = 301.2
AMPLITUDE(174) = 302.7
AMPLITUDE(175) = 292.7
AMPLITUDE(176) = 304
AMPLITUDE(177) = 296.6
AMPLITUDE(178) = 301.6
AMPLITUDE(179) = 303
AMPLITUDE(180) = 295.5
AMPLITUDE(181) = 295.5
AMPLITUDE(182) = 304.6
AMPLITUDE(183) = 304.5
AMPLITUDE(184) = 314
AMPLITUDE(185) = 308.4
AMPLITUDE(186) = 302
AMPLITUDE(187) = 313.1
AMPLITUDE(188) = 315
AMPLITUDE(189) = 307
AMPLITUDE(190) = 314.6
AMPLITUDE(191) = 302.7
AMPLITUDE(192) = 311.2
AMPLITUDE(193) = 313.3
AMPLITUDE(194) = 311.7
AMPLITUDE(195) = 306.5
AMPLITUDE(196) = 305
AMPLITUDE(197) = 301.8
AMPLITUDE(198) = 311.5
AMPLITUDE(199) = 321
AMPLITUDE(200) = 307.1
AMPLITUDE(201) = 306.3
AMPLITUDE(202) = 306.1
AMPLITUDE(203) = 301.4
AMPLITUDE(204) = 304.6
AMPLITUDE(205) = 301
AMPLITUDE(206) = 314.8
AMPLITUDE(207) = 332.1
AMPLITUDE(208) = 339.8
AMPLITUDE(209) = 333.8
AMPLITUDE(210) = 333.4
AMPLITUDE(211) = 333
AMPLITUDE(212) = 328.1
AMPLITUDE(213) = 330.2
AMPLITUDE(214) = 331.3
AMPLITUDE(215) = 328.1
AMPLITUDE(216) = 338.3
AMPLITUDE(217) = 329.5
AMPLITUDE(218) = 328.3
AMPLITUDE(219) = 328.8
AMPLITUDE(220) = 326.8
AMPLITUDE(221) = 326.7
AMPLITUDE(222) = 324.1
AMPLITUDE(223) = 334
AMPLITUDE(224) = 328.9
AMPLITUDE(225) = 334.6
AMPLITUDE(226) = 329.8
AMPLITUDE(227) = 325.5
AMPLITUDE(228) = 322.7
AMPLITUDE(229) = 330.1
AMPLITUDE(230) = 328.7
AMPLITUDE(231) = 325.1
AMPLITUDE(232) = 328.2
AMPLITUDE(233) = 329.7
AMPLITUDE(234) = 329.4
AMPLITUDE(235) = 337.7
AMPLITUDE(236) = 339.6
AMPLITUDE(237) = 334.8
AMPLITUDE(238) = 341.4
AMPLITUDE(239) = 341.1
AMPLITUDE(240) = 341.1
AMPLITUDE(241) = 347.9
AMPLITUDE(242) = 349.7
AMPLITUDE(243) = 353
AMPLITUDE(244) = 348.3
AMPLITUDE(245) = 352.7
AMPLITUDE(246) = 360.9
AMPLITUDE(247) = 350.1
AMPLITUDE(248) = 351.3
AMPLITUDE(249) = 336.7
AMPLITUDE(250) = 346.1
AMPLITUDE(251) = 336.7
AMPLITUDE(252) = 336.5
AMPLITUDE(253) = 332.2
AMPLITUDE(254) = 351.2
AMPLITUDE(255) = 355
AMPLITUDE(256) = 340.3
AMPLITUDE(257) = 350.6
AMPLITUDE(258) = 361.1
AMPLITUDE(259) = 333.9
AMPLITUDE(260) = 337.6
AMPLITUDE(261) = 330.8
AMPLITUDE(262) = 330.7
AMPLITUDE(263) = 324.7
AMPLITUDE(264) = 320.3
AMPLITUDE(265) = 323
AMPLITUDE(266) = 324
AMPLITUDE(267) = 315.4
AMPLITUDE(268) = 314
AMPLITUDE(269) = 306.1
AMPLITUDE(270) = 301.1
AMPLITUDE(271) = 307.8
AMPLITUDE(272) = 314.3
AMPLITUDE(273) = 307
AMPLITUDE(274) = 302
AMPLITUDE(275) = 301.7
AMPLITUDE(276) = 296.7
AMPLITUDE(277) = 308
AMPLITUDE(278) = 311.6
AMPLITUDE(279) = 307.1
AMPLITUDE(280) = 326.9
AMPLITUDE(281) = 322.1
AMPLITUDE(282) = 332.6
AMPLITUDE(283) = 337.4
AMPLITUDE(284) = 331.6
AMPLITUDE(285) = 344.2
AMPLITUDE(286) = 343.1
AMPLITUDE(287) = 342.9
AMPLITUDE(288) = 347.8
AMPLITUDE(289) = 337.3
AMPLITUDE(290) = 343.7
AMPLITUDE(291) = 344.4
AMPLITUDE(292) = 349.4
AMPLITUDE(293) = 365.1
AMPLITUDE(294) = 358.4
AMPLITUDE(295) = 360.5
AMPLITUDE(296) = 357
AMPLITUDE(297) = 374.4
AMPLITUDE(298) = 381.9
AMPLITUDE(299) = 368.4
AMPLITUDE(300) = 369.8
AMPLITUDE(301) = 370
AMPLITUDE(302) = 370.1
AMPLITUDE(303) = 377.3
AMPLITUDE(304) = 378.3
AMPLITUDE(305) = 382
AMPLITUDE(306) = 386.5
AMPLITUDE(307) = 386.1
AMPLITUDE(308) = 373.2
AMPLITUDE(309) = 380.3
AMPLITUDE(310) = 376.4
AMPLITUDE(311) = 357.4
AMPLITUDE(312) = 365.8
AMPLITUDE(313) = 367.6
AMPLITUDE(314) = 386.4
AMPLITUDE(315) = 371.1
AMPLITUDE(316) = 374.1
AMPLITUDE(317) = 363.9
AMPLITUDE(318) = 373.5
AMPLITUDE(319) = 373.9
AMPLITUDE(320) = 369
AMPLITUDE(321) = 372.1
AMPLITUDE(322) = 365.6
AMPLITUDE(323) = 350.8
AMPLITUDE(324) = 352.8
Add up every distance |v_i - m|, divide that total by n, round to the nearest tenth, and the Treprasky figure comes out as 17.2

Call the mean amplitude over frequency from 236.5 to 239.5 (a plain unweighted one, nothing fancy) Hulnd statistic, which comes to 339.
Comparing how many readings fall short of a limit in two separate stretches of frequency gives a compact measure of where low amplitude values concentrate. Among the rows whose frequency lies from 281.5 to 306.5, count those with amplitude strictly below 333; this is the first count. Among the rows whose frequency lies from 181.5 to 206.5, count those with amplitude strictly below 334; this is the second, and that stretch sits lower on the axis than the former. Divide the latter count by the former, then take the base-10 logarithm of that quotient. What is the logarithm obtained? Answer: 1.1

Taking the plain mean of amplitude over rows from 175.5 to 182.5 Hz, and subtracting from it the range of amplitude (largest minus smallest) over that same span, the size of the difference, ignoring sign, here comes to 291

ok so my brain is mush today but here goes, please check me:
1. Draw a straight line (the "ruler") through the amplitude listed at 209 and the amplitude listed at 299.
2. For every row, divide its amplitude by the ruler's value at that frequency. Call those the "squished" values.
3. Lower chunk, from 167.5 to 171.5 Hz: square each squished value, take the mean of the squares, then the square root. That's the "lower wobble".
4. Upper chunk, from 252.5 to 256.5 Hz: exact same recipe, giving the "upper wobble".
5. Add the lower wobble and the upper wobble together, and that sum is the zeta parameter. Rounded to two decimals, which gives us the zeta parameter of 1.87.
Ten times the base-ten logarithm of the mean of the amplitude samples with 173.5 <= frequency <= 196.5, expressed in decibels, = 24.8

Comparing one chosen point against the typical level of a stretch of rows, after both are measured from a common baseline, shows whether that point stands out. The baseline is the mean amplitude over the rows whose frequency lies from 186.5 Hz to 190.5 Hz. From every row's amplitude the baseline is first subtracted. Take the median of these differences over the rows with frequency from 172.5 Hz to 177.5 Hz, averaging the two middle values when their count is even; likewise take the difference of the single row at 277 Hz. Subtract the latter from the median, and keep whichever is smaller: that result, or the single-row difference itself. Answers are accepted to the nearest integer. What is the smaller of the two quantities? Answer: -7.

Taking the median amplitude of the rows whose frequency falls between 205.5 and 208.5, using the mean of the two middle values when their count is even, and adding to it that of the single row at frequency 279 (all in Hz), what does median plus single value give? 639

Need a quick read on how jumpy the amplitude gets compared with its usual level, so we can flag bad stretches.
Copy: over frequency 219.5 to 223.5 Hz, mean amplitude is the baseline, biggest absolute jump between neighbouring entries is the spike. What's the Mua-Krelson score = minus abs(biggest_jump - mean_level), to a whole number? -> -318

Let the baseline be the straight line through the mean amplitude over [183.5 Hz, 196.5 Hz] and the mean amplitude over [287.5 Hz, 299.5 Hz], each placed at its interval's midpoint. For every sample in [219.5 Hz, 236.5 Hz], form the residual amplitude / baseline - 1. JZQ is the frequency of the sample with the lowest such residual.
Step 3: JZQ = 228 Hz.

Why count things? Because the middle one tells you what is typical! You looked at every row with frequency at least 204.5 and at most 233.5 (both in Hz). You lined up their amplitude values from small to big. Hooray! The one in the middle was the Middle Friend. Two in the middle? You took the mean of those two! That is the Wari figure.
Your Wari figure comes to 329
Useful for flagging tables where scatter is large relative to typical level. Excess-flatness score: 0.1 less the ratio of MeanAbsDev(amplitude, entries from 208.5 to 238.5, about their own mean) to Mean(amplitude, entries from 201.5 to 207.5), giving 0.088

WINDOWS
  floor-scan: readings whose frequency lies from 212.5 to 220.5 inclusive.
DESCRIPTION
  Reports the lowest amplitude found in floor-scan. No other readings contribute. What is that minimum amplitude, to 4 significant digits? 326.8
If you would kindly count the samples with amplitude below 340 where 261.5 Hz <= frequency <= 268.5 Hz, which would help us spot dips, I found 7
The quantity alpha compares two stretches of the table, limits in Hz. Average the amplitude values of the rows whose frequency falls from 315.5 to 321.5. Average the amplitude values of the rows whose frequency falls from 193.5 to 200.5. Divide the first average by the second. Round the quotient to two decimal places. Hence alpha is 1.20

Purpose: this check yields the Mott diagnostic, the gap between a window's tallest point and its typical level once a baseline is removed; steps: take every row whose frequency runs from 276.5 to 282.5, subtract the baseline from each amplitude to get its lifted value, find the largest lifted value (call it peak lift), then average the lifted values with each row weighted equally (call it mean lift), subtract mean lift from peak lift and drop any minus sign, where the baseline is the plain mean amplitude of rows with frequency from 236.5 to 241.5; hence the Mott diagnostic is 15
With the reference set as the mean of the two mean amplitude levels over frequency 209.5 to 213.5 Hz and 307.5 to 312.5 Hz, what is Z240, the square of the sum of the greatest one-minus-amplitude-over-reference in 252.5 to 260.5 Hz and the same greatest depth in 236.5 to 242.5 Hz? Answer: 0.01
